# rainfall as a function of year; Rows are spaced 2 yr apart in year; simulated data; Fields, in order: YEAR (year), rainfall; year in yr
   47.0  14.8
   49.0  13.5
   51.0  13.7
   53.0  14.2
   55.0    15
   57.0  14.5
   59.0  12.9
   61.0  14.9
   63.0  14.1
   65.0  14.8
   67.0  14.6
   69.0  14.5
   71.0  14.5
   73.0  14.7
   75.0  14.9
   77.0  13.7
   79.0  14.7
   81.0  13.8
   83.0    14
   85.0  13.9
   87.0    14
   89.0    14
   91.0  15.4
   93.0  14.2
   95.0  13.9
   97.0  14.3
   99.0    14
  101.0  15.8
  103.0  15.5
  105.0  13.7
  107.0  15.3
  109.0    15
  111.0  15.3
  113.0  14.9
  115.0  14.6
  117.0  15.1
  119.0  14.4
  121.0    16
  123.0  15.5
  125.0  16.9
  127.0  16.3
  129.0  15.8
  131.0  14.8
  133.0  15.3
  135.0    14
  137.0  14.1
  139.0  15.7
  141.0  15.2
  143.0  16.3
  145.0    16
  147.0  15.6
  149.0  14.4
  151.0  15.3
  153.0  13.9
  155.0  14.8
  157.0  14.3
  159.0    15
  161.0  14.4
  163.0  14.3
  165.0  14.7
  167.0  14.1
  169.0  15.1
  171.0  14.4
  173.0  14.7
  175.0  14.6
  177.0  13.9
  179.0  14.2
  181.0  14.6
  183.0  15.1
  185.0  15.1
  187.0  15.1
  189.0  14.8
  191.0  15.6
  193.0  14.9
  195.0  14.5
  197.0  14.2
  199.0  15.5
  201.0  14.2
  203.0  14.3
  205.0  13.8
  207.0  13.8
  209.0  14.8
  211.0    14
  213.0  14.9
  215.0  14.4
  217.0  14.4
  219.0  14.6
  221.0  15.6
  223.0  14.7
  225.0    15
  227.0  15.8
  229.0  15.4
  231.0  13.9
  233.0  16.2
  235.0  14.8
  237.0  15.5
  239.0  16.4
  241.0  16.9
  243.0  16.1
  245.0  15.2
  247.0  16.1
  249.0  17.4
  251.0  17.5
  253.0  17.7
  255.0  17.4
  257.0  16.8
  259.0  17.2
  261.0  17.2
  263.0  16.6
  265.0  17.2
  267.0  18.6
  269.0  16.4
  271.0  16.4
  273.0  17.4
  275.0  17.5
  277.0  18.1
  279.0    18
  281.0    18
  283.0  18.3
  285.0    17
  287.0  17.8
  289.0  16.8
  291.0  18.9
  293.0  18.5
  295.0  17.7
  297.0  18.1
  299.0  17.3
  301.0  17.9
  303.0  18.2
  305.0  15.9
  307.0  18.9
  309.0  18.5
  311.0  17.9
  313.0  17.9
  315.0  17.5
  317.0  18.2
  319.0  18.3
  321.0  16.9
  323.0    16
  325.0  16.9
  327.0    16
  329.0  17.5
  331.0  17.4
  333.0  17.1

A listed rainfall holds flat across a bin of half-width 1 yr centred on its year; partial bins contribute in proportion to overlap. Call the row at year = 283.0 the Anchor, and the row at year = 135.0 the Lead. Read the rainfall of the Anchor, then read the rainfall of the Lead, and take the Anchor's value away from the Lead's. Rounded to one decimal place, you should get -4.3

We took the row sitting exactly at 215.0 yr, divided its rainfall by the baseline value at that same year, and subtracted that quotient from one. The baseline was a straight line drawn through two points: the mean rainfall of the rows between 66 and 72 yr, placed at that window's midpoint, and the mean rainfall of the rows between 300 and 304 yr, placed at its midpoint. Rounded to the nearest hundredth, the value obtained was 0.14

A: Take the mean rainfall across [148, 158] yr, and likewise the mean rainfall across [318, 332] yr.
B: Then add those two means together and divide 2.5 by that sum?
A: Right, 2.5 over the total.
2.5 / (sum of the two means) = 0.0793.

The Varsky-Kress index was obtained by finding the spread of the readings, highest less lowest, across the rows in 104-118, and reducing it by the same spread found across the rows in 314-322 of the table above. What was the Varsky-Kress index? 0.20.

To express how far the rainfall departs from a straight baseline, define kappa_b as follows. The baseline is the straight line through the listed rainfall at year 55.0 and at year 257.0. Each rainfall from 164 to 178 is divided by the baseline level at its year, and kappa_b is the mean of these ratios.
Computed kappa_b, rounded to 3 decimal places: 0.904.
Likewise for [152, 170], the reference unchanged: 0.910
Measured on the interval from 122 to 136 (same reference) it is 0.991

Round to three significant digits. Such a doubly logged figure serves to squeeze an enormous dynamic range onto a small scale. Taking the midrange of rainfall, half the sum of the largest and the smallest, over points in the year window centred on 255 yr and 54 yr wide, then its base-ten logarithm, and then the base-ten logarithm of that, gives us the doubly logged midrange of 0.0831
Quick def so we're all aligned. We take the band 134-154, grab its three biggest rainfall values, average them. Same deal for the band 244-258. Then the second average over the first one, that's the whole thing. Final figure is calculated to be 1.10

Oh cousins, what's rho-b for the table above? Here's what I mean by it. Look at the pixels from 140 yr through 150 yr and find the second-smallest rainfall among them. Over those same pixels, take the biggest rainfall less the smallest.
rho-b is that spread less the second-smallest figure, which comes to -13.3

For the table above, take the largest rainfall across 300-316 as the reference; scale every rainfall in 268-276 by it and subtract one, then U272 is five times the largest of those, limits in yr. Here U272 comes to -0.37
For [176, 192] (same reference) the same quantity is -0.87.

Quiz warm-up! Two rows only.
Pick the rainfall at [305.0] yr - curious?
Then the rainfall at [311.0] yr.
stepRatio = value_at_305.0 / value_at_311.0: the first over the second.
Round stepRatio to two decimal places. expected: 0.89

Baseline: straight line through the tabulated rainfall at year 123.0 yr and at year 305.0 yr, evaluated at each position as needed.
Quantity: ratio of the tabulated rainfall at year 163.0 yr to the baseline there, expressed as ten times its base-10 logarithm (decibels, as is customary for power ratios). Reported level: -0.37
